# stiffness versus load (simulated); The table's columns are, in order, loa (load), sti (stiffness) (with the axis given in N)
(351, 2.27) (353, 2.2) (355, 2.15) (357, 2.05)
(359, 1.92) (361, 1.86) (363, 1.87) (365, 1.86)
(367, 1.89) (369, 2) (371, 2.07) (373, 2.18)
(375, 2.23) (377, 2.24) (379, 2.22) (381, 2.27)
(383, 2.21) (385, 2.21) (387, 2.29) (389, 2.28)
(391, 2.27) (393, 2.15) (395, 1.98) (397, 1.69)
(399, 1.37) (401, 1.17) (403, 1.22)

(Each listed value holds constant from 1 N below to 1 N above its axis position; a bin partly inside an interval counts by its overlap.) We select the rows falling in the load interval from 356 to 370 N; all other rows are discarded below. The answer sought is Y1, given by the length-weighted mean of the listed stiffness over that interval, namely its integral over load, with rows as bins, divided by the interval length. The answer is 1.92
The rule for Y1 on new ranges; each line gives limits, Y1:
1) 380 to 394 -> 2.24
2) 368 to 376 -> 2.12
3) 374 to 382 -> 2.24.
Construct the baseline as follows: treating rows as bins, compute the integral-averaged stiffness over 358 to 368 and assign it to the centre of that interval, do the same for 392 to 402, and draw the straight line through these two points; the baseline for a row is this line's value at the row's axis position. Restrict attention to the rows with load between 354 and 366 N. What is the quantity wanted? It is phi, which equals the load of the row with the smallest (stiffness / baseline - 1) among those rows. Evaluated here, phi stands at 361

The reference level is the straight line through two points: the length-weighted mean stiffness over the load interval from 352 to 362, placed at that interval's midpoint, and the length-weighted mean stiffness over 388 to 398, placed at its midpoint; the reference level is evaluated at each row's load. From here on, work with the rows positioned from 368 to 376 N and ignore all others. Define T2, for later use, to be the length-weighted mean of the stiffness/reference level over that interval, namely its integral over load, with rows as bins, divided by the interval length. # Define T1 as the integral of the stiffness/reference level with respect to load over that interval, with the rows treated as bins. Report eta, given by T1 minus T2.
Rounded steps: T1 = 8.3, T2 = 1.03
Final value 7.23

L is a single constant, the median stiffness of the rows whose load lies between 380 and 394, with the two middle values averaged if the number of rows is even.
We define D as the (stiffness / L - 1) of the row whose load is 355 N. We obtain -0.053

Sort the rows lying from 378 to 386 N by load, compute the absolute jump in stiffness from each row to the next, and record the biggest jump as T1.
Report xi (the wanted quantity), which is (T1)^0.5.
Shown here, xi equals 0.24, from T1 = 0.06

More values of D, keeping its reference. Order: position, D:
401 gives -0.485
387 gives 0.009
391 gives 0.000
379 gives -0.022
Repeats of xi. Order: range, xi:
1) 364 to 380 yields 0.33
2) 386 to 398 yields 0.54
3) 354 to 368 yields 0.36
